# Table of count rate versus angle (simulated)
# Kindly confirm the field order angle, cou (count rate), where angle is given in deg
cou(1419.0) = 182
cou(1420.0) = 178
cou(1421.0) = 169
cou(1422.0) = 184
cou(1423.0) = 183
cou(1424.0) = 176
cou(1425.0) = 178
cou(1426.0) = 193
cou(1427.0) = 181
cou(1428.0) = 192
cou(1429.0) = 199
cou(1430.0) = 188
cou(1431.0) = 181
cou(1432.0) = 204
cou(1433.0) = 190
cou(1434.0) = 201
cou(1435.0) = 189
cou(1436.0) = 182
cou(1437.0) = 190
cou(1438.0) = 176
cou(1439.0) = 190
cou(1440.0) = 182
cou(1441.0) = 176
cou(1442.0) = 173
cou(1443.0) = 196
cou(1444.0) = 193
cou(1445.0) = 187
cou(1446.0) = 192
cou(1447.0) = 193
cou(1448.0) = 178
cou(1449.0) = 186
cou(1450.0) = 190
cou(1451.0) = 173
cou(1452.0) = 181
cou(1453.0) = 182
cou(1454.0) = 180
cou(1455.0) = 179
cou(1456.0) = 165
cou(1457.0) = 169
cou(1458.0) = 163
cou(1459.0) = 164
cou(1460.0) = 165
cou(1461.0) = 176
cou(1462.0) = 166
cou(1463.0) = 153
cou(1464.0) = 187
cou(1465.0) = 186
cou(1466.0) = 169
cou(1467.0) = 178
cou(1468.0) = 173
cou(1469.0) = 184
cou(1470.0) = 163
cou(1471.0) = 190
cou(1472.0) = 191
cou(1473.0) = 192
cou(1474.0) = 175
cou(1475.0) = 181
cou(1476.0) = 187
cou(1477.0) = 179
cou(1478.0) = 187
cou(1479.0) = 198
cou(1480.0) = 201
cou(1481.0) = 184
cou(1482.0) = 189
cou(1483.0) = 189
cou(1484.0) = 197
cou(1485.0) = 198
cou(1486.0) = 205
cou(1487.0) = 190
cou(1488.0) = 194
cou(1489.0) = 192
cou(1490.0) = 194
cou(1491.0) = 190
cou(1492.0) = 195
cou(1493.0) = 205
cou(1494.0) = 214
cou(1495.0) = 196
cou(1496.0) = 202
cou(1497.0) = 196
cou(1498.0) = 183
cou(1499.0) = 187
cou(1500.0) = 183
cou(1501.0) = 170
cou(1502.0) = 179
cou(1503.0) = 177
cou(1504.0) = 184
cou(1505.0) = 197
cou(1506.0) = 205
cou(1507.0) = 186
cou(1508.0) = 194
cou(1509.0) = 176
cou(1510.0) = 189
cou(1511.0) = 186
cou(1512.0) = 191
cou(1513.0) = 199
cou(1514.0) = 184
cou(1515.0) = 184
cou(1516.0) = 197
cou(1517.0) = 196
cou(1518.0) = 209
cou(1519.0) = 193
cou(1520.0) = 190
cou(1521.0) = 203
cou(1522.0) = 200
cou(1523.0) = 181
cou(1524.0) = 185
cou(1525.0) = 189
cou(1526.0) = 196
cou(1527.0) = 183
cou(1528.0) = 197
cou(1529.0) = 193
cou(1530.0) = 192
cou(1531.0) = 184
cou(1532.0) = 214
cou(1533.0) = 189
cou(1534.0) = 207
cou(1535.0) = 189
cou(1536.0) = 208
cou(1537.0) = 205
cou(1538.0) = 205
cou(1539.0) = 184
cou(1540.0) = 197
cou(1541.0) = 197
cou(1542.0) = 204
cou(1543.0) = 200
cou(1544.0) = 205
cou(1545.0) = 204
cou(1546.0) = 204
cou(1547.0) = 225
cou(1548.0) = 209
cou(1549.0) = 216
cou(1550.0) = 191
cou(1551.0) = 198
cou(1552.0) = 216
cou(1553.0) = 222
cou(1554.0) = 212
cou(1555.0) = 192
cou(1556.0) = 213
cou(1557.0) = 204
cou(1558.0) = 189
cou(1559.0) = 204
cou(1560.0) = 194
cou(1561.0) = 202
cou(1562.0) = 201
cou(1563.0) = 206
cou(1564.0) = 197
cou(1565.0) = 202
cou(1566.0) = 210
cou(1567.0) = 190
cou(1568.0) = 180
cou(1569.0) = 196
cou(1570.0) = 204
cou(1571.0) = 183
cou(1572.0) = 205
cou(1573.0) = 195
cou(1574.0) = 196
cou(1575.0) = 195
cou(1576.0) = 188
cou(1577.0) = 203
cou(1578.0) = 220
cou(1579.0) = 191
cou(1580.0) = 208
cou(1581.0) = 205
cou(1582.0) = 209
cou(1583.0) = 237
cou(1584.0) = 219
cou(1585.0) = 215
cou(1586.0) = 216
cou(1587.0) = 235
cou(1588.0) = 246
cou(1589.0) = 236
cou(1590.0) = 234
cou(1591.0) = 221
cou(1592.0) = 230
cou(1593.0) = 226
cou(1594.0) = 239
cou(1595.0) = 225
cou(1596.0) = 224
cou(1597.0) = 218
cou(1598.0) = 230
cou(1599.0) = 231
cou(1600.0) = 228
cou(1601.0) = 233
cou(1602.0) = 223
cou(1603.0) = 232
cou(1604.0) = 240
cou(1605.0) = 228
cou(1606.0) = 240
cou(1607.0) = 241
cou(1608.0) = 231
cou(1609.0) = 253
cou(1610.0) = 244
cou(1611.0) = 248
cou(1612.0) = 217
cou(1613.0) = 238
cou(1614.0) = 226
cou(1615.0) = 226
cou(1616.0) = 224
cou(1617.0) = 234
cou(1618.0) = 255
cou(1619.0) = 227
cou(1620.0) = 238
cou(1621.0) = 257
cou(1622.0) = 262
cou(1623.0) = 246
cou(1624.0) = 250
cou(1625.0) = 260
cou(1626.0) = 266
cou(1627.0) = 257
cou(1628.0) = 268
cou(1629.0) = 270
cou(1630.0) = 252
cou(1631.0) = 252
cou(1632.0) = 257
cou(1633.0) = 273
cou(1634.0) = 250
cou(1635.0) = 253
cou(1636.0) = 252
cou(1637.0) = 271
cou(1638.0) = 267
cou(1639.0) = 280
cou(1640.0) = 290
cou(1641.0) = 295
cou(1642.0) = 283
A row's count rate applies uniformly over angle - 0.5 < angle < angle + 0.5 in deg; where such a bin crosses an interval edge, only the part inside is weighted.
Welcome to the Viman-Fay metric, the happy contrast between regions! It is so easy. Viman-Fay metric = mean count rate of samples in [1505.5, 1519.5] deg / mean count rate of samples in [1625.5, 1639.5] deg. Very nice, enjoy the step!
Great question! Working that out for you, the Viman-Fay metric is 0.73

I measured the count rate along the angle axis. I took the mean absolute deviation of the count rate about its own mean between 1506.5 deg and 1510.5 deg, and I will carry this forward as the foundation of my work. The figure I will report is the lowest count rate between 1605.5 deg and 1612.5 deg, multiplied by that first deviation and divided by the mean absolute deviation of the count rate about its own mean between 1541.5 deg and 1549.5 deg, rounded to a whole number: 183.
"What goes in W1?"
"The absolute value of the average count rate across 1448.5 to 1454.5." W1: 182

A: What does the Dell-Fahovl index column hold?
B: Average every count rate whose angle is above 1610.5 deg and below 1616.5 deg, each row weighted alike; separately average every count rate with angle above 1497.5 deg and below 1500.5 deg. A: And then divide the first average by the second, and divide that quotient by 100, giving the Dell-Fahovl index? 0.0125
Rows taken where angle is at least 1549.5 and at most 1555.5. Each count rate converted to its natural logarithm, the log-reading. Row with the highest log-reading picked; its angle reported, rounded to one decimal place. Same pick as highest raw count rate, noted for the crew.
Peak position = 1553.0 deg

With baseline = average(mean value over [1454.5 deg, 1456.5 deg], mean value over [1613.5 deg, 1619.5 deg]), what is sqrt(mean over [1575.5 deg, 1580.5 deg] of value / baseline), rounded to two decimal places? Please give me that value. 1.00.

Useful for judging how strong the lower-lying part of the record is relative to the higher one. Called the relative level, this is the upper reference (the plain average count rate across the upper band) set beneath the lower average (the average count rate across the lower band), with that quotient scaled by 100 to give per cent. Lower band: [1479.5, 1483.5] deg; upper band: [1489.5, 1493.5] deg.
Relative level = 97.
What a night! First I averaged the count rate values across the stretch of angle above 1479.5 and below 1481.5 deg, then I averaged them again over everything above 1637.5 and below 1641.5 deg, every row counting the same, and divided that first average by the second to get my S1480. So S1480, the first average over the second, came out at 0.68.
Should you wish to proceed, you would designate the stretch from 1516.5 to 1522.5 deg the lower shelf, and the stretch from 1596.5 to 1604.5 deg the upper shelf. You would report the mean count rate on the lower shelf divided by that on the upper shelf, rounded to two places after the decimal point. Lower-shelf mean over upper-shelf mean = 0.87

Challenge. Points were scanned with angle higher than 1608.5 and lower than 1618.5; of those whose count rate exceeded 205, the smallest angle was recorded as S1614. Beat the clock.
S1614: 1609.0 deg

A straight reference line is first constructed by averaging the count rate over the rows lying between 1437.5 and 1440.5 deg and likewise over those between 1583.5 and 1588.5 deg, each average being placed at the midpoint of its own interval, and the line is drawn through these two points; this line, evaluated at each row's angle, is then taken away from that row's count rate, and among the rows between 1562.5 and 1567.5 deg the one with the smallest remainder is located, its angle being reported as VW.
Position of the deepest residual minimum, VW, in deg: 1567.0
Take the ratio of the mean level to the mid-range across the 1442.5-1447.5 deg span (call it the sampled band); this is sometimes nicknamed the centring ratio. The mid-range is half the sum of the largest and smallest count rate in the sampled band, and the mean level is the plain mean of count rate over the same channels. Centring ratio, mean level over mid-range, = 1.00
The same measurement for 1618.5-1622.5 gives 1.01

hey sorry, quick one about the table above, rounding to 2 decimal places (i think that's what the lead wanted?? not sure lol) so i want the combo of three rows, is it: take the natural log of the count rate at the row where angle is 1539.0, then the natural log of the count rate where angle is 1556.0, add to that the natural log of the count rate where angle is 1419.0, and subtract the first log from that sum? 5.35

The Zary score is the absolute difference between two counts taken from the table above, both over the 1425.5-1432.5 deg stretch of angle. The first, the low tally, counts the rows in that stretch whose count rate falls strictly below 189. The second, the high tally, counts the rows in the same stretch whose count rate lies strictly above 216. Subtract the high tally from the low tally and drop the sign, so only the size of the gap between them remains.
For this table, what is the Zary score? 3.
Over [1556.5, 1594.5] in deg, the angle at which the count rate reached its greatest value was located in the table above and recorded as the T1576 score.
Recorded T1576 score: 1588.0 deg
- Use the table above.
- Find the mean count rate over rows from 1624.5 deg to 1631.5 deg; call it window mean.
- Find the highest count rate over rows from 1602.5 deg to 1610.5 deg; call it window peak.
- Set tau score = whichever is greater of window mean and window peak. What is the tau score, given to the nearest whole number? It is 261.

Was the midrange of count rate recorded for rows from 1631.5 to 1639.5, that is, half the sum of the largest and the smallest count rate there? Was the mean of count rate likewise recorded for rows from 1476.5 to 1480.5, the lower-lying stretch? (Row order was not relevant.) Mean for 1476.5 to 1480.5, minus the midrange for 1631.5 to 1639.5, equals -74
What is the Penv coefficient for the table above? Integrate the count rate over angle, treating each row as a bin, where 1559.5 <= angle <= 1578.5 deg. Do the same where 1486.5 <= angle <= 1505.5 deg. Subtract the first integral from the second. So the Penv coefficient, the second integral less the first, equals -139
